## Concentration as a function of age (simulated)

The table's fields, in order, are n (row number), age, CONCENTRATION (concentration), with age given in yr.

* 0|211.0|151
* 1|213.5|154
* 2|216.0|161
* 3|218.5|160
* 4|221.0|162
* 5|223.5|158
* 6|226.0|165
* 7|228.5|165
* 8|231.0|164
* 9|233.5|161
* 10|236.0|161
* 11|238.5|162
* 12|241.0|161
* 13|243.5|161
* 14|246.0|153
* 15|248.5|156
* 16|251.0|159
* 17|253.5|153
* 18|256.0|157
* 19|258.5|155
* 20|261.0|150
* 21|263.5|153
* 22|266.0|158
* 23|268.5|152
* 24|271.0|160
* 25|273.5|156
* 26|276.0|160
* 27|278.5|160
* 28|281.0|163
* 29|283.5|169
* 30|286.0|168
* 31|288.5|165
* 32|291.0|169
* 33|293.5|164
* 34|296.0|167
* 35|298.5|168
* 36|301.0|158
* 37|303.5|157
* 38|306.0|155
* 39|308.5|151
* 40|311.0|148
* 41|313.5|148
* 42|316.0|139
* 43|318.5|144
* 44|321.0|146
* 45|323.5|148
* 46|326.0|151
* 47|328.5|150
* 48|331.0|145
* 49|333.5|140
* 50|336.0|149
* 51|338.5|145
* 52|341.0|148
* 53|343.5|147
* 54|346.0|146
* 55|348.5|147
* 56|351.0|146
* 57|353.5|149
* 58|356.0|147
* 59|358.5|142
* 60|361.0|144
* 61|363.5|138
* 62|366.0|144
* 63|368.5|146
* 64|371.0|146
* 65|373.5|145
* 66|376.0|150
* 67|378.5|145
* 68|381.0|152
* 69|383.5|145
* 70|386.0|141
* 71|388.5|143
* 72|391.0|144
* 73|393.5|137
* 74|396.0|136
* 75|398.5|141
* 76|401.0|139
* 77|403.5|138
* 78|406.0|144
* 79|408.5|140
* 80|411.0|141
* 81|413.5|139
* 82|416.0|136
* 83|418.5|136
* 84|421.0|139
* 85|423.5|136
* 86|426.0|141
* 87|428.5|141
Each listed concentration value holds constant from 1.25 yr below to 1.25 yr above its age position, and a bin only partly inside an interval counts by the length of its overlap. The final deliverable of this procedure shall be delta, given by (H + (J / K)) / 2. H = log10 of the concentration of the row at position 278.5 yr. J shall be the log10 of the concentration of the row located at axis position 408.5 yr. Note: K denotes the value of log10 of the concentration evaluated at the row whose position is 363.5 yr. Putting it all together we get 1.60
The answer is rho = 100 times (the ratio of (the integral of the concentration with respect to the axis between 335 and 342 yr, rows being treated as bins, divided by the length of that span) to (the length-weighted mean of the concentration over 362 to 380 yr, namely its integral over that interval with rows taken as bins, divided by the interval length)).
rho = 102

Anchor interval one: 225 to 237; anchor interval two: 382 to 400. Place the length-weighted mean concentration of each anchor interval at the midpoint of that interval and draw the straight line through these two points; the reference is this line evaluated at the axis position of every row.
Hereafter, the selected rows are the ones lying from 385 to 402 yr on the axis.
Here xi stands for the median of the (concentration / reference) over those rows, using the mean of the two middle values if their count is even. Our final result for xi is 0.995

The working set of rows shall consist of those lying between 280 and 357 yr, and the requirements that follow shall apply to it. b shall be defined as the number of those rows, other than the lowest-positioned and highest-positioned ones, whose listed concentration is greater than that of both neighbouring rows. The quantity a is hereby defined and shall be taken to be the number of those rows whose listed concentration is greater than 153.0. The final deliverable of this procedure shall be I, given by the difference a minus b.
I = 3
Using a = 11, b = 8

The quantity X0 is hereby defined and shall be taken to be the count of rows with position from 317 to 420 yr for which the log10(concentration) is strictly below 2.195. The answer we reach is 41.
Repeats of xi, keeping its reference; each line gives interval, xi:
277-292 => 1.071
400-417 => 1.007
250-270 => 0.968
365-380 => 1.013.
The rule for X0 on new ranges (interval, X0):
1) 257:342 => 20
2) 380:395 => 6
